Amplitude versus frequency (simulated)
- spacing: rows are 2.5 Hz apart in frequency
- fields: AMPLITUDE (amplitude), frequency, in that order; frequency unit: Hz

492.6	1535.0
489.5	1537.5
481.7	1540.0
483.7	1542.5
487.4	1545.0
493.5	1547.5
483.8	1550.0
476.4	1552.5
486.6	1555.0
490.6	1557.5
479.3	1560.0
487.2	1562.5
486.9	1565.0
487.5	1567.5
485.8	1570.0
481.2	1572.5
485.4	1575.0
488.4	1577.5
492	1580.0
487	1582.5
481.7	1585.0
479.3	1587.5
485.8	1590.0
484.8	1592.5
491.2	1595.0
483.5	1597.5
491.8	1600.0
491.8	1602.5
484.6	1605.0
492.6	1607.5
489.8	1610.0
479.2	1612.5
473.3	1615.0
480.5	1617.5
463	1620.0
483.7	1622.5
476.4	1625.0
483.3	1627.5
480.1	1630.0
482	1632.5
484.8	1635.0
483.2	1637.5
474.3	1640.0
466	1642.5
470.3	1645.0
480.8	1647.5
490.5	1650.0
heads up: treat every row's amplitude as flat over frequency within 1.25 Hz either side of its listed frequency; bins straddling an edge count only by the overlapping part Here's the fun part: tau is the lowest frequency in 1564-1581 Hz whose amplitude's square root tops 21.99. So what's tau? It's 1565.0 Hz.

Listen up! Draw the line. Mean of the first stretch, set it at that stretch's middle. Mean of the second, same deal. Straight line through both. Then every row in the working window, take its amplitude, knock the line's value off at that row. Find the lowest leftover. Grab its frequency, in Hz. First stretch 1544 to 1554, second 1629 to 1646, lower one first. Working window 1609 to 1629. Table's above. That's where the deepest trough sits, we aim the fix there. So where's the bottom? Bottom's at 1620.0 Hz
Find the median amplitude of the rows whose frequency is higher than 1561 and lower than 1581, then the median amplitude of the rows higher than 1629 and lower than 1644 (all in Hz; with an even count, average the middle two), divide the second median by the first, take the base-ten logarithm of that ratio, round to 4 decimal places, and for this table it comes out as -0.0054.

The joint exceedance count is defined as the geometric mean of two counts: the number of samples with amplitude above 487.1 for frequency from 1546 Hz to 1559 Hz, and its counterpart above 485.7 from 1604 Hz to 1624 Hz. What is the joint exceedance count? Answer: 2.0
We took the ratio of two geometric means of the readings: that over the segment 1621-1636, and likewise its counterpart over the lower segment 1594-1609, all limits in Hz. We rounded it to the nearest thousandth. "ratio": 0.985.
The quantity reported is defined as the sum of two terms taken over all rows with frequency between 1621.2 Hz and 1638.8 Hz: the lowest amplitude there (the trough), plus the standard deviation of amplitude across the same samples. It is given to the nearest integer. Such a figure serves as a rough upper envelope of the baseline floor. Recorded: 479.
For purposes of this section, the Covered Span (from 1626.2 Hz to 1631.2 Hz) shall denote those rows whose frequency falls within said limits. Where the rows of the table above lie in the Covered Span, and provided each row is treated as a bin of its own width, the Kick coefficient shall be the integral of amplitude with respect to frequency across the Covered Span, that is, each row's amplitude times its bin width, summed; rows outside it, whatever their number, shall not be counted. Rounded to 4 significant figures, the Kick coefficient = 2408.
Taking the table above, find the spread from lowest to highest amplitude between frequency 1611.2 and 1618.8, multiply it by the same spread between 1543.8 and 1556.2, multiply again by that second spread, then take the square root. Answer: 46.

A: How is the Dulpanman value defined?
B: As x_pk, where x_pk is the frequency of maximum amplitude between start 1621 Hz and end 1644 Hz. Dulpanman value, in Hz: 1635.0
